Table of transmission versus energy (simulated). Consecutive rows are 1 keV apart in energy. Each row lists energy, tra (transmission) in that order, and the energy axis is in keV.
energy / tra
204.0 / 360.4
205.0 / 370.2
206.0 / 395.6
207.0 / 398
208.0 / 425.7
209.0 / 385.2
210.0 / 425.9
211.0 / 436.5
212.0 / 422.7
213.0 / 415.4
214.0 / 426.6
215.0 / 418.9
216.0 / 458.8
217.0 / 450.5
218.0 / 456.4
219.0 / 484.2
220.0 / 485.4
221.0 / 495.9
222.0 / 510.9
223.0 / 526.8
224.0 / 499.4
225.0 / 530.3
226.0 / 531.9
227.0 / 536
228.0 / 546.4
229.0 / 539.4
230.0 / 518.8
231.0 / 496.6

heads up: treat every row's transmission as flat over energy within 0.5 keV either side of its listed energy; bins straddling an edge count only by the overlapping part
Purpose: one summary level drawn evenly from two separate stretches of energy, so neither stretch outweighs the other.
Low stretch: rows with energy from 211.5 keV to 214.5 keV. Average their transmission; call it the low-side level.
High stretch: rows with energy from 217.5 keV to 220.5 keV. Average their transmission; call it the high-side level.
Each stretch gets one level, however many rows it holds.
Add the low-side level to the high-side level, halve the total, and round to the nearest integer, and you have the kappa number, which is 448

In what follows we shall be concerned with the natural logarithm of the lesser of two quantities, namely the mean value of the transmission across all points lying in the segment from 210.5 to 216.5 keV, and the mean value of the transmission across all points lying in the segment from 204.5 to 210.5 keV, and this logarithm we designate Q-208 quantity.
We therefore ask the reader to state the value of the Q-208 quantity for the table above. 5.99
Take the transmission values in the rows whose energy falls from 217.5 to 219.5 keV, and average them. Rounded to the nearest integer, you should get 470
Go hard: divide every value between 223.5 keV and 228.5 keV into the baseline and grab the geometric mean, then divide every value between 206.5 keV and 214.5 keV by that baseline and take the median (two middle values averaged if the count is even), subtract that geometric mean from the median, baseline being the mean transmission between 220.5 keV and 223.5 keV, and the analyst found -0.137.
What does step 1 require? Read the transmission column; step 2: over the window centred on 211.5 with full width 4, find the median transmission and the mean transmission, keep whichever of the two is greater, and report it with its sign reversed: -425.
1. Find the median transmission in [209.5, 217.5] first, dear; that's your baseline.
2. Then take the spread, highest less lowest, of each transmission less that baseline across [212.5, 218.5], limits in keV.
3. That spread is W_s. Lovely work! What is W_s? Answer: 43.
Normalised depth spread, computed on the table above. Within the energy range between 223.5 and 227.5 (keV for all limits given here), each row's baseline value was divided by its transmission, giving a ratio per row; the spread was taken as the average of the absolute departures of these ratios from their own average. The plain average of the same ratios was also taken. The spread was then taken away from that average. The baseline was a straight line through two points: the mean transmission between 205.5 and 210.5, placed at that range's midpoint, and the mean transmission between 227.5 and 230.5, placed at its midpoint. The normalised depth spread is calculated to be 0.96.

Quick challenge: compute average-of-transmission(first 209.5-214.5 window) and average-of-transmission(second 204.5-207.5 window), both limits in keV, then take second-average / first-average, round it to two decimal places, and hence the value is 0.91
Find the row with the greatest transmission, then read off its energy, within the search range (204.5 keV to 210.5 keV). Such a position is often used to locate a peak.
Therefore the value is 210.0 keV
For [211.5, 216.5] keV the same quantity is 216.0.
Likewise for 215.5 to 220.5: 220.0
